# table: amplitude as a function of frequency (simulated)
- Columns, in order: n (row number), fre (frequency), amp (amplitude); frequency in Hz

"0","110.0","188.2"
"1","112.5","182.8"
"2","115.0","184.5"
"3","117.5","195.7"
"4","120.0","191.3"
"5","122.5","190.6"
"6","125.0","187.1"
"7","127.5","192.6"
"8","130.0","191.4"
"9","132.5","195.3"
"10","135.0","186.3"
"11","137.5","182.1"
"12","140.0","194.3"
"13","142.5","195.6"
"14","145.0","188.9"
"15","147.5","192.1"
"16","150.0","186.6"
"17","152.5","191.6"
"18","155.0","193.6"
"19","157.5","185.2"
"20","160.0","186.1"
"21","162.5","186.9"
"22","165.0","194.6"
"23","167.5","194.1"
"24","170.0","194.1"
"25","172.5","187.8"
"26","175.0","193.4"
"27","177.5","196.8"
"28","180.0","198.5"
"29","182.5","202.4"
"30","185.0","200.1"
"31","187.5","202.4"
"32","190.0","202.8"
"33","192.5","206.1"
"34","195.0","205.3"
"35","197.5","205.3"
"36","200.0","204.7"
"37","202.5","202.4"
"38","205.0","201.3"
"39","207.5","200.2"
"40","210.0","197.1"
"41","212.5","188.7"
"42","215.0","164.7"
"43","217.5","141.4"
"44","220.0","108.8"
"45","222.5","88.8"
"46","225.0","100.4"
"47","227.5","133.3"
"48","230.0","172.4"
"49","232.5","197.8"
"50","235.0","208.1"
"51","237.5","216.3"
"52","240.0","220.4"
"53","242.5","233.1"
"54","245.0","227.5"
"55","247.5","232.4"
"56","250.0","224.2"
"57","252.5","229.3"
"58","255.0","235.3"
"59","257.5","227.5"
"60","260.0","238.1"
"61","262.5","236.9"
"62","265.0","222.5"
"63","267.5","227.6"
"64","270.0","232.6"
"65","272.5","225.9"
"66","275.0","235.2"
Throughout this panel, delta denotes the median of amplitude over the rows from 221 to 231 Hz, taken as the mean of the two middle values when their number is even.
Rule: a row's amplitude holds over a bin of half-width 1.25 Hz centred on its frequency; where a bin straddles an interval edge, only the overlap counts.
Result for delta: 117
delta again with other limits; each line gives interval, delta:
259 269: 232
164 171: 194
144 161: 189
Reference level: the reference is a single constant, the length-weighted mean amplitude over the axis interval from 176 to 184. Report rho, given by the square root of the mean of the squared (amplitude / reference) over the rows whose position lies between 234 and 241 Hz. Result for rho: 1.08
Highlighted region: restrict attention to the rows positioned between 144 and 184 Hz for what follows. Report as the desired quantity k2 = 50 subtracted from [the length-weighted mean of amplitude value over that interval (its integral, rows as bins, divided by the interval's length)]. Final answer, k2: 142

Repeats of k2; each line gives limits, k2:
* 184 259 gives 143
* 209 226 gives 91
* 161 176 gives 142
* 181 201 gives 154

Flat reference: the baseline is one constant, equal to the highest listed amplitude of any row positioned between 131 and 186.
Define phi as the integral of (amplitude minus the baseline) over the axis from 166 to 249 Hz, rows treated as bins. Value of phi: -1122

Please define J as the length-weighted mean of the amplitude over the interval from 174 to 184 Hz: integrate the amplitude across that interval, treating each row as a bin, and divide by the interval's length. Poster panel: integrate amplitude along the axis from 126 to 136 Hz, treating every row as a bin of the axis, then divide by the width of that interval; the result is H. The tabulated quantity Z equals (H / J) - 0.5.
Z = 0.47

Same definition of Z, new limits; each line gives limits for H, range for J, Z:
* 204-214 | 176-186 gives 0.48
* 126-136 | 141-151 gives 0.50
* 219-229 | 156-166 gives 0.08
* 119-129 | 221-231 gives 1.06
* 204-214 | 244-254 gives 0.36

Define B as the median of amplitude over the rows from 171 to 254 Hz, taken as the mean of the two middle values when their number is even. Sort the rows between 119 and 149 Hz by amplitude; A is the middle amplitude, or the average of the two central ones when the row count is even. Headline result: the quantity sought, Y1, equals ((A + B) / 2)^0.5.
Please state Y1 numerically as 14.0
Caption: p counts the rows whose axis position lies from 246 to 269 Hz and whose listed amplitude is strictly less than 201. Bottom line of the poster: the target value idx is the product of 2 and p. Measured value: 0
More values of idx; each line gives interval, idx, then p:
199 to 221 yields 12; 6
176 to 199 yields 6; 3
